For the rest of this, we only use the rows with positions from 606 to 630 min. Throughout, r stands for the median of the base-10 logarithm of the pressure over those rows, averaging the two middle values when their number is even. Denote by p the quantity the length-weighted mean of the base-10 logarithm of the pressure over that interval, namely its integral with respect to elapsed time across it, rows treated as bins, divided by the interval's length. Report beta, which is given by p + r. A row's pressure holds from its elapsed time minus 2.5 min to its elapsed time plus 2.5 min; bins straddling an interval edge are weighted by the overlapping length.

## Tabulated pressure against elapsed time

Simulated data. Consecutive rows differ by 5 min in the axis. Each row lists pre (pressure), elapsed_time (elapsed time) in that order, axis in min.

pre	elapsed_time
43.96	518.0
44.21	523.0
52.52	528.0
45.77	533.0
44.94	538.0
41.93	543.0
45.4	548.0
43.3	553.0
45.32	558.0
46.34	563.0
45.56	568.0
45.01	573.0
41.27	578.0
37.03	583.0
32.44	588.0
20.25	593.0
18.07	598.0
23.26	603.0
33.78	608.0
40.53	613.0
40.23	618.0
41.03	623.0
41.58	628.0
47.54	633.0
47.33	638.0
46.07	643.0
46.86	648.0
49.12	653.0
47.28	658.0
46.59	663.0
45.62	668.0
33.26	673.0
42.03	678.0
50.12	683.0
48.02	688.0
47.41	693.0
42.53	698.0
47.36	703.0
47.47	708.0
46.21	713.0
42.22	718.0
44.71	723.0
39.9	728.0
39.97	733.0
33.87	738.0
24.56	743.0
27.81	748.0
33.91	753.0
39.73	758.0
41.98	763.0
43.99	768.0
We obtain 3.20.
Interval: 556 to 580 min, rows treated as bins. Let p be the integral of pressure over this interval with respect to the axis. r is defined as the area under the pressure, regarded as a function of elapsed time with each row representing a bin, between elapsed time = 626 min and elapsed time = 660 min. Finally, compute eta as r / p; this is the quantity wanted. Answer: 1.5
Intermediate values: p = 1074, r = 1584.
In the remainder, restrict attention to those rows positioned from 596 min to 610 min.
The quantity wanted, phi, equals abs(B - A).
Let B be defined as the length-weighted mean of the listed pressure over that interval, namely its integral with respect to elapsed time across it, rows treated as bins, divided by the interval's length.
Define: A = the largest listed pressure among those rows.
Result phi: 8.8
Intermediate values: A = 33.78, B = 25.0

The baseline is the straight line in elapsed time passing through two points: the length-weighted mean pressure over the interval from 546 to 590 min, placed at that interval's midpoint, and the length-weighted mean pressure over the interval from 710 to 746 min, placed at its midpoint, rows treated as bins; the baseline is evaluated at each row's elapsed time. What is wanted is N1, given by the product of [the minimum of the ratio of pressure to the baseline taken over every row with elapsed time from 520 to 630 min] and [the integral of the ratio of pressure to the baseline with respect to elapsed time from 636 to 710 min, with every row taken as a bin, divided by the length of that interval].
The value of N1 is 0.49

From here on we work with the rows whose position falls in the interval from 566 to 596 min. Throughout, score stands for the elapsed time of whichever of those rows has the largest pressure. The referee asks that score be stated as 568.0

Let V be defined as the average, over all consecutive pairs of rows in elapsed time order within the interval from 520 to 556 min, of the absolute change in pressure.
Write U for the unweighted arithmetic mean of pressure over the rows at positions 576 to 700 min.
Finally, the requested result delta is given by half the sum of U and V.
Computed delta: 22.2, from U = 40.4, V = 4.08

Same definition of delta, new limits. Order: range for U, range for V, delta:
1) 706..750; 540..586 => 20.4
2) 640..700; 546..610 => 24.8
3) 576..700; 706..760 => 22.3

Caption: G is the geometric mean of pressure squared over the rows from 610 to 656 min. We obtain 1967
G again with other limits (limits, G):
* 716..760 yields 1273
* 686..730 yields 2026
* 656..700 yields 1979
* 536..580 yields 1963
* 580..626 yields 933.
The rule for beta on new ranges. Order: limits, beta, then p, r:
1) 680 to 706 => 3.35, 1.67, 1.68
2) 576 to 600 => 2.96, 1.45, 1.51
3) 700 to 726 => 3.32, 1.66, 1.66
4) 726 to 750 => 3.04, 1.51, 1.53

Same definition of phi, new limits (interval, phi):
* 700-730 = 2.8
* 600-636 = 9.4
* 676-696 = 3.2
